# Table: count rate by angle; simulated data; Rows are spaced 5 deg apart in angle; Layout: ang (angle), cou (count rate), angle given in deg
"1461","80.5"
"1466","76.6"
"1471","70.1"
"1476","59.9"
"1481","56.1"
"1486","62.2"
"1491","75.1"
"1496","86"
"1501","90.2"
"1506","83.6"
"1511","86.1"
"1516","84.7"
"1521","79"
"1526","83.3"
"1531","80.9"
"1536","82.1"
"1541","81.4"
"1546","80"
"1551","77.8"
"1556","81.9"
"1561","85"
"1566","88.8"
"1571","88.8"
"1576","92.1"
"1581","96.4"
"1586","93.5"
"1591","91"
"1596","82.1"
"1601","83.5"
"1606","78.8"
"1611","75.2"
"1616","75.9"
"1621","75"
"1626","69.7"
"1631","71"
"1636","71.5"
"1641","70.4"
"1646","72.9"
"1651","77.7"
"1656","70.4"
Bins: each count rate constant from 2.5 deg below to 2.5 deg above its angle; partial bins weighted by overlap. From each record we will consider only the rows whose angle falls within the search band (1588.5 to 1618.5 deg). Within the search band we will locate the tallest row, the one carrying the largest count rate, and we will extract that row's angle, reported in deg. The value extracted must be 1591 deg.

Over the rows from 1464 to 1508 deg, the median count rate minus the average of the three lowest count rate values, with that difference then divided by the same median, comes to 0.209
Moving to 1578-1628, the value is 0.089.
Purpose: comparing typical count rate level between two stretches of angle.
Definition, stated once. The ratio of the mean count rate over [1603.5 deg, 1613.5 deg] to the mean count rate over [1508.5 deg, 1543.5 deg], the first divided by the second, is 0.93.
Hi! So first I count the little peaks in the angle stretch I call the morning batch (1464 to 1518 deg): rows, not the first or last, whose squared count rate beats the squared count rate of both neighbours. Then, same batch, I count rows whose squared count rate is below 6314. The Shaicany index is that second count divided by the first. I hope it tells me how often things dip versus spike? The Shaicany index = 3.0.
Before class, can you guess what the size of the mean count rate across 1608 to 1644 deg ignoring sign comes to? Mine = 73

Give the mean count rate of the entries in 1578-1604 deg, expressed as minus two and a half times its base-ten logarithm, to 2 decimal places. -4.88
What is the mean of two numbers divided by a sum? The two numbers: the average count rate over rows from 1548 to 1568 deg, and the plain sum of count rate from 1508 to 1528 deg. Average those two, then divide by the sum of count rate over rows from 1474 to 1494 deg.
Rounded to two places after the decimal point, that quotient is 0.82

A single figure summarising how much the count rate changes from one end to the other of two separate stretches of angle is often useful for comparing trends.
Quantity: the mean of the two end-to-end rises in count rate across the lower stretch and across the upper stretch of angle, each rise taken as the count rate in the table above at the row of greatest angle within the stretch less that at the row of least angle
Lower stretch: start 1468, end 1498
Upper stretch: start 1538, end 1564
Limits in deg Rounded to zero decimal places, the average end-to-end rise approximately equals 10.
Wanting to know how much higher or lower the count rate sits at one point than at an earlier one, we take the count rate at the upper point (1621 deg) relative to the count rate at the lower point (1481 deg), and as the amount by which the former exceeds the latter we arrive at 19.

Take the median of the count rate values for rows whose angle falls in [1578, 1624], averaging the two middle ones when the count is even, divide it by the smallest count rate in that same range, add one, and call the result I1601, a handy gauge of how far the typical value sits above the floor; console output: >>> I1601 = 2.09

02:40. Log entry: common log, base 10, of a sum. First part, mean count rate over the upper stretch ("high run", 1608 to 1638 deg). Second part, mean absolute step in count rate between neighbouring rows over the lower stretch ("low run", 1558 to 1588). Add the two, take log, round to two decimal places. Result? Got 1.88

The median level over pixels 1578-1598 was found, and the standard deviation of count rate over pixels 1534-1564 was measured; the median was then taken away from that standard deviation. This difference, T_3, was -90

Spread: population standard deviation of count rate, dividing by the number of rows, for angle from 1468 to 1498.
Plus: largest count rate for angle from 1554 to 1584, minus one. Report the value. 106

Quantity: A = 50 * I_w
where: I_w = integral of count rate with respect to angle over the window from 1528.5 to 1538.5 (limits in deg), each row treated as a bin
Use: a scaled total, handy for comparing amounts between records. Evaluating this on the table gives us 40750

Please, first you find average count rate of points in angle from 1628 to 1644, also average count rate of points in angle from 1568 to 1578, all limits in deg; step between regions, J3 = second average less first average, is 19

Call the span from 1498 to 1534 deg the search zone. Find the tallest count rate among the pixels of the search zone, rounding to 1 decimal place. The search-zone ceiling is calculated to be 90.2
